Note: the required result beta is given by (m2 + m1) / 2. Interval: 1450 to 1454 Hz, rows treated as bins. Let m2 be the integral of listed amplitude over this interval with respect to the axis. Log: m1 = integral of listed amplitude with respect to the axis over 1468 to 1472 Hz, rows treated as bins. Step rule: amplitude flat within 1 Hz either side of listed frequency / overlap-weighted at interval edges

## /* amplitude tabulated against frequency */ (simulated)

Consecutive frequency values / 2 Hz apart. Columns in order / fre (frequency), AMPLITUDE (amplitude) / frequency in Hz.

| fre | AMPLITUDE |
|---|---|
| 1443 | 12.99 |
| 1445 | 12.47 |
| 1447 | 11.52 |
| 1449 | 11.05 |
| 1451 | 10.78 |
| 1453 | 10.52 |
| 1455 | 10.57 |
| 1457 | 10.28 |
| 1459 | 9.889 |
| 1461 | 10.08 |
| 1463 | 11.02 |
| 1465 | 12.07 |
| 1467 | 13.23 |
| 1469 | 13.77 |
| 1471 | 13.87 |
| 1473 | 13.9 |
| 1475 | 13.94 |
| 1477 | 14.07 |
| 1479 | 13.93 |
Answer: 48.9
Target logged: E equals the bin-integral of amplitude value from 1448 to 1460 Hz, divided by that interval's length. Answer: 10.5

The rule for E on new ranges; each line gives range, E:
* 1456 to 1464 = 10.3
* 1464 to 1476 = 13.5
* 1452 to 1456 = 10.5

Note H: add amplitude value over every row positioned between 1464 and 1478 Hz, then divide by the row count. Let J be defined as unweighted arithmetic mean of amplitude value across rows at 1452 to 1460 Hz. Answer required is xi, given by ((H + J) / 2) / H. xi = 0.88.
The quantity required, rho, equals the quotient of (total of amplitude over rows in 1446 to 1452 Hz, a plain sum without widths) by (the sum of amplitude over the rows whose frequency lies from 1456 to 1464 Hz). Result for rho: 0.81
